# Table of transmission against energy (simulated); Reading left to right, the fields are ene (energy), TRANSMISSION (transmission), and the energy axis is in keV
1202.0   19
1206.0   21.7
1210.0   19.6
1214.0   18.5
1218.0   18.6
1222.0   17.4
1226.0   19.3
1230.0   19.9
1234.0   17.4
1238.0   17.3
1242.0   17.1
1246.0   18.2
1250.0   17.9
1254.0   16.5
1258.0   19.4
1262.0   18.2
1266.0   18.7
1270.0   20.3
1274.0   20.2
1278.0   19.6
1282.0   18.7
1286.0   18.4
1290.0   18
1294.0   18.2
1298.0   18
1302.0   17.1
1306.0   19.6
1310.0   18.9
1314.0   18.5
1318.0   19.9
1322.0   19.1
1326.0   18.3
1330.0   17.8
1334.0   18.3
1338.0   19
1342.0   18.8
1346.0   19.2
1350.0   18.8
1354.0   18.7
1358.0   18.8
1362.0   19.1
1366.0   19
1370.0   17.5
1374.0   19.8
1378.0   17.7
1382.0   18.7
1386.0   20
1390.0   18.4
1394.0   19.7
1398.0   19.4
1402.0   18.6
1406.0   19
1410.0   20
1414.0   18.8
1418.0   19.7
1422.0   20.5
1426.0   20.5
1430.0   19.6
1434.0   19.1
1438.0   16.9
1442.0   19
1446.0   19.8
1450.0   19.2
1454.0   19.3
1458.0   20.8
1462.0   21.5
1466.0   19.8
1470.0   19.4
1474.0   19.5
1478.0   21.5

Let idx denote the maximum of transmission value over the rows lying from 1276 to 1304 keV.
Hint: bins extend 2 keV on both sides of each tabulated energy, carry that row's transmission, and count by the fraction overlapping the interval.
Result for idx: 19.6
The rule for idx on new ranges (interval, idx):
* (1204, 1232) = 21.7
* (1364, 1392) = 20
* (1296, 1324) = 19.9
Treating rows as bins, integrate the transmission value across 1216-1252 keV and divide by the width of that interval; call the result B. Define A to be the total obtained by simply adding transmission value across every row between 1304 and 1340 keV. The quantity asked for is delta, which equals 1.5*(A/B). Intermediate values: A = 169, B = 18.1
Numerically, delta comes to 14.02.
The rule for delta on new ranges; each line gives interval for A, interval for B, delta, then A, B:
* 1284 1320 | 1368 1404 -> 13.25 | 167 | 18.9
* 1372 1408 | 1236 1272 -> 14.14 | 171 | 18.2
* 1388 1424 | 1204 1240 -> 13.85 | 174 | 18.9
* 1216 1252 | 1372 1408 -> 12.85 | 163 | 19.0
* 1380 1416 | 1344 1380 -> 13.82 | 173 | 18.7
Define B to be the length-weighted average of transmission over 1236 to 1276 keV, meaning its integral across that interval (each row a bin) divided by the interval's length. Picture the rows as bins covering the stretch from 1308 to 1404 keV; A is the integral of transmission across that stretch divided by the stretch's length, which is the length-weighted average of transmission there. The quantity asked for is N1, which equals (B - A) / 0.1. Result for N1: -4.5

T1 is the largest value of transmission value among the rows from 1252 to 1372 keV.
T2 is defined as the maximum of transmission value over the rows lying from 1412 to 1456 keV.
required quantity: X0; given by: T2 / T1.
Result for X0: 1.01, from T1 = 20.3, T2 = 20.5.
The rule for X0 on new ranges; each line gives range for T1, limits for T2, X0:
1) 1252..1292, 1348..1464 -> 1.06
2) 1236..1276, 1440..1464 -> 1.06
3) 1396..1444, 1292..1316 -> 0.96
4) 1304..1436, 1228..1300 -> 0.99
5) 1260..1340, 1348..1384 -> 0.98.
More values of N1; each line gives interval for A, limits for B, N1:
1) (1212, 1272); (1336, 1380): 4.5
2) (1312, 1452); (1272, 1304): -4.8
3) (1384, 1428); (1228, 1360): -9.4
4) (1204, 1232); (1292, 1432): -3.4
